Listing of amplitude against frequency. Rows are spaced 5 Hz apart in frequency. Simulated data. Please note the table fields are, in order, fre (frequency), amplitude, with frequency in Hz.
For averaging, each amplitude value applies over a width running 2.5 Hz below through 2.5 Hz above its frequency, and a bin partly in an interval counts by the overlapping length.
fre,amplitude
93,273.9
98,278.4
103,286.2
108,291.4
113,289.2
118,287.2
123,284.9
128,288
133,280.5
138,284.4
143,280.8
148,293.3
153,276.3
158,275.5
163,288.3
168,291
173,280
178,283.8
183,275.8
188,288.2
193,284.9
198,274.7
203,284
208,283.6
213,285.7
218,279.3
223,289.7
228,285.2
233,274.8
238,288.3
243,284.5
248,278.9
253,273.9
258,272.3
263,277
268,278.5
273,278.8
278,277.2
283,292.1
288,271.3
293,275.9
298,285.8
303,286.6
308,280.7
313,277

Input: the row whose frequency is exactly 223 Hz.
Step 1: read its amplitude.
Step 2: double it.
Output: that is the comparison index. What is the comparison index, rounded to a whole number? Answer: 579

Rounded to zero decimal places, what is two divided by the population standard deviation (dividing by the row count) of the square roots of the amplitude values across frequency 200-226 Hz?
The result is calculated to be 20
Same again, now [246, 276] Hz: 26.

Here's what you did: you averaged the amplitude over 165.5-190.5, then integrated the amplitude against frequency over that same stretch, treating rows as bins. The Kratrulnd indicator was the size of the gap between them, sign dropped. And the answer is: 6810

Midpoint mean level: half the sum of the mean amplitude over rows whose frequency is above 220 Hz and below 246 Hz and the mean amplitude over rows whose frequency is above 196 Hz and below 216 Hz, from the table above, 283.2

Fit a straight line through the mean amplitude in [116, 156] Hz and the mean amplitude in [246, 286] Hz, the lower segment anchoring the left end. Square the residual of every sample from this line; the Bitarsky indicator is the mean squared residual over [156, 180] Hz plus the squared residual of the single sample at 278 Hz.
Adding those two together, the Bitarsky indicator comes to 33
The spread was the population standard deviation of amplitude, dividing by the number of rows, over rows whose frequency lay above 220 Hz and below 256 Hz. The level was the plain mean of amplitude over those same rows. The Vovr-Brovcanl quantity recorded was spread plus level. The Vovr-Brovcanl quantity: 288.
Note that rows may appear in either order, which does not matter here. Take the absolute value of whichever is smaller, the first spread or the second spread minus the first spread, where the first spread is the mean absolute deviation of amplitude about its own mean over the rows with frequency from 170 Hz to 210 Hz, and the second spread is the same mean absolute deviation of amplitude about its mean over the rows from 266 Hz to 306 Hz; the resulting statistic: 1.8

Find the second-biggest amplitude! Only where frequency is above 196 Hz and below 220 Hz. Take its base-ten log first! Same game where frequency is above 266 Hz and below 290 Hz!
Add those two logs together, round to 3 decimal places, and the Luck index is 4.899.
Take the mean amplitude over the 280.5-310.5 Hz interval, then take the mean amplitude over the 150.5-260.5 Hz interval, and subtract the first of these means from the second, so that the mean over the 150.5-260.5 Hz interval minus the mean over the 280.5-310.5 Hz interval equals 0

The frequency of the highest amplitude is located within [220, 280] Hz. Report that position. 223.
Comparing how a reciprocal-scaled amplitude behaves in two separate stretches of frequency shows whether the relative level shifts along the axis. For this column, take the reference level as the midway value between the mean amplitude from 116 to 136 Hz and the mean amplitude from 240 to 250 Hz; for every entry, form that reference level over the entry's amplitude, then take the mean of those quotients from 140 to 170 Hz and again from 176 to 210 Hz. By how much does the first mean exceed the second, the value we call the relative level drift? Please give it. -0.007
